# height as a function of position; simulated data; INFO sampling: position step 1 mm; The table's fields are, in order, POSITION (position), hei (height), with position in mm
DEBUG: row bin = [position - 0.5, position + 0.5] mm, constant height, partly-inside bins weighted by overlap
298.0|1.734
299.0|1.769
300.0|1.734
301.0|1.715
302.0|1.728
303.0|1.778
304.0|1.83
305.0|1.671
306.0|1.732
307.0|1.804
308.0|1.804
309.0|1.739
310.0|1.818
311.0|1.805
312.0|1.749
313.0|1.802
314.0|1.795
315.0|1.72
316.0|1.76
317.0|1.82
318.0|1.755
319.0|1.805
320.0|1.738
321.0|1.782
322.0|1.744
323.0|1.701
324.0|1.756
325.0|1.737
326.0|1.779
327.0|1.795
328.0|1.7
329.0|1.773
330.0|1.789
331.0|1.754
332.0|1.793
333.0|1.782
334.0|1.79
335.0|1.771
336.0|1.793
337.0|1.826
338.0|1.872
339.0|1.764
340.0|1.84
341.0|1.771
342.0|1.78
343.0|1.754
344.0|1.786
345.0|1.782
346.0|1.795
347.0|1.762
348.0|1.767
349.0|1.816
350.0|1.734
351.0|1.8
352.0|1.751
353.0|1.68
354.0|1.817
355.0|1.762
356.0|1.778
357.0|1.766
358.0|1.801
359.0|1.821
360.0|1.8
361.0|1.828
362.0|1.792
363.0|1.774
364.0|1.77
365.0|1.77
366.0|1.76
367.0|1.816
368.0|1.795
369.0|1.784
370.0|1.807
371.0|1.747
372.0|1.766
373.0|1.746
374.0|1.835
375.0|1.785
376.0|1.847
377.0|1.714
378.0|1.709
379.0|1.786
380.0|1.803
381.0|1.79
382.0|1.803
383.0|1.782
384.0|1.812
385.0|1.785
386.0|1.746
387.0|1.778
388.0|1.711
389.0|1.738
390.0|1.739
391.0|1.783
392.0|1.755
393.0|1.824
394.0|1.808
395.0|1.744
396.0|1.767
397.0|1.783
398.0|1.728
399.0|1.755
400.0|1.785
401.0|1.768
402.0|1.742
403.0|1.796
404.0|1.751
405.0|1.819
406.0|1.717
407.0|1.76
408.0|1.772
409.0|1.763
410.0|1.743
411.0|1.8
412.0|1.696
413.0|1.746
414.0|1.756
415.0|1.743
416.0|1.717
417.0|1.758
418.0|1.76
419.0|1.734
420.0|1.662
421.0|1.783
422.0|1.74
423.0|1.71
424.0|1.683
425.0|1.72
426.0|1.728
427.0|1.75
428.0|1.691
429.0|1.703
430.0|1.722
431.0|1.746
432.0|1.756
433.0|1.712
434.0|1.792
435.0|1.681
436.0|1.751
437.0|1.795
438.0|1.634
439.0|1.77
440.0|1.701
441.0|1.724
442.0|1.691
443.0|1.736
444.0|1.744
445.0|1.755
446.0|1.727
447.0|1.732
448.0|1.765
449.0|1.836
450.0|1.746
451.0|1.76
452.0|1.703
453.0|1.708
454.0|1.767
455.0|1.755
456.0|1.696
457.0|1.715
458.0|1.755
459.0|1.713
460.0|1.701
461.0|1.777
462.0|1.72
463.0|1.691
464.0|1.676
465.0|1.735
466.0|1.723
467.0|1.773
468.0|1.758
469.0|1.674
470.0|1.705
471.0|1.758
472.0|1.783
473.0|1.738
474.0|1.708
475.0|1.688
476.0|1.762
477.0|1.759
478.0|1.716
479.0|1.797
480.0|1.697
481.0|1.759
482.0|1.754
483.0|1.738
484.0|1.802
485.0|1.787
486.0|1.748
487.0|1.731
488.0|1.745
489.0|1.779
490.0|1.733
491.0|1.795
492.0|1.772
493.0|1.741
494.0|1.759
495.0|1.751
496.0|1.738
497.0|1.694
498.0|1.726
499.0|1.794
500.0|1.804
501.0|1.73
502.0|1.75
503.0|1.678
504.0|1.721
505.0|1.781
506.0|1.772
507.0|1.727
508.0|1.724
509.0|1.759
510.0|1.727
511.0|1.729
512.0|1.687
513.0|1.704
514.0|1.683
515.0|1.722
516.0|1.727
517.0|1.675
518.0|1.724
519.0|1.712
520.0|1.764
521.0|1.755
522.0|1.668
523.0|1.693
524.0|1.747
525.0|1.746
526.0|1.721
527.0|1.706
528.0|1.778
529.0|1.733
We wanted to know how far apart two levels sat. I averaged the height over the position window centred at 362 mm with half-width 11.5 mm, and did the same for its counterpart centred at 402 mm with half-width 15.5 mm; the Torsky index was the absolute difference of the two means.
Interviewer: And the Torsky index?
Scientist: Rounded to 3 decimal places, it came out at 0.020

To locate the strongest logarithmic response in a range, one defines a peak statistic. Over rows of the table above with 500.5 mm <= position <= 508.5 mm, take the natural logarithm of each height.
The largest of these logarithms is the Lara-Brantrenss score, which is 0.577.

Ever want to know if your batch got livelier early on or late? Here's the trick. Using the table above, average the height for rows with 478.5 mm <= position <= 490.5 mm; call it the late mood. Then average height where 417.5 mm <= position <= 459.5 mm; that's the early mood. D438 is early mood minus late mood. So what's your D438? -0.02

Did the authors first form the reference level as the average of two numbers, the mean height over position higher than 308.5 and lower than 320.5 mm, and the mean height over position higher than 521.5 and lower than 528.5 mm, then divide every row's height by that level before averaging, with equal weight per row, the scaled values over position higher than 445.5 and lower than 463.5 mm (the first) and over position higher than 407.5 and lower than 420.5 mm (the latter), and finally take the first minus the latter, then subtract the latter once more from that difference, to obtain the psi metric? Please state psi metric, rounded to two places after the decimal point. -1.00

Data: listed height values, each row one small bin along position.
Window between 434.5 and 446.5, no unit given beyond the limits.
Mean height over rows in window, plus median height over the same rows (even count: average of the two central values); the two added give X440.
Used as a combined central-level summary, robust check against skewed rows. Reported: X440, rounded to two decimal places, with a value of 3.46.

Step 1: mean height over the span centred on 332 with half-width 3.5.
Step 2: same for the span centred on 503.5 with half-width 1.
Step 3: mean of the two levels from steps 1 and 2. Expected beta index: 1.74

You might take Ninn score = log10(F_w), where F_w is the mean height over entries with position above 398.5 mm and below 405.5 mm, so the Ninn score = 0.249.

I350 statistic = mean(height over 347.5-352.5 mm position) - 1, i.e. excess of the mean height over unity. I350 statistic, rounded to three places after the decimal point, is 0.774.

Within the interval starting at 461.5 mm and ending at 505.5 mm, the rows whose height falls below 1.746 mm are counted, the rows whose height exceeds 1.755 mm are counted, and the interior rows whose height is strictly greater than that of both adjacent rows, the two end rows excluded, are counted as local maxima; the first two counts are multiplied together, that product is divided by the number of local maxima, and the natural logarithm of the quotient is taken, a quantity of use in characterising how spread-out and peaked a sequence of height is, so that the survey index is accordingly 3.5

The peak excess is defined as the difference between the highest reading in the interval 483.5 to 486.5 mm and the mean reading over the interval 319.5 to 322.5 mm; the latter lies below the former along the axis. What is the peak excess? 0.047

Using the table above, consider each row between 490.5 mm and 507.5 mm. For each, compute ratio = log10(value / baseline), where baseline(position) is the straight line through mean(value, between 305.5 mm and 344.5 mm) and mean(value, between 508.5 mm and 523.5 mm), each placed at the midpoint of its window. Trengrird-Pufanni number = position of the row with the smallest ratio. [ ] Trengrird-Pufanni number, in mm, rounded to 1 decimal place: 503.0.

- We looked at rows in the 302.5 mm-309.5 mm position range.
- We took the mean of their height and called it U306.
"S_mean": 1.77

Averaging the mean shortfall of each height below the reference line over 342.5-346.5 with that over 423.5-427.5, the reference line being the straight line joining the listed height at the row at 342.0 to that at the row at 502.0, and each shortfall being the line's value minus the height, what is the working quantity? 0.022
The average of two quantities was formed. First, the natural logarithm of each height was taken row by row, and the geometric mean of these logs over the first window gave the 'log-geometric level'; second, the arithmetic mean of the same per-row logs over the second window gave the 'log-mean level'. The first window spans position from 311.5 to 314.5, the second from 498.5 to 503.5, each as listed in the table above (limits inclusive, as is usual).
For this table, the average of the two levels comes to 0.569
